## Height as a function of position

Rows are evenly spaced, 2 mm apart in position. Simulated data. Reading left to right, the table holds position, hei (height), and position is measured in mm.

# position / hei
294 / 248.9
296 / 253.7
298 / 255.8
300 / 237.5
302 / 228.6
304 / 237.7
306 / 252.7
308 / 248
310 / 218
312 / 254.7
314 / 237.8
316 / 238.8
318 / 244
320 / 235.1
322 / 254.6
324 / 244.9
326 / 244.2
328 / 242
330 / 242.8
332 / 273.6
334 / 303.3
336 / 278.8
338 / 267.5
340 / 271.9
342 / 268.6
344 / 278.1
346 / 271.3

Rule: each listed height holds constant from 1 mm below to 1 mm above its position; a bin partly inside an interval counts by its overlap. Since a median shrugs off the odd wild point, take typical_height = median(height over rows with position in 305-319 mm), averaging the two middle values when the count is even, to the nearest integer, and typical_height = 244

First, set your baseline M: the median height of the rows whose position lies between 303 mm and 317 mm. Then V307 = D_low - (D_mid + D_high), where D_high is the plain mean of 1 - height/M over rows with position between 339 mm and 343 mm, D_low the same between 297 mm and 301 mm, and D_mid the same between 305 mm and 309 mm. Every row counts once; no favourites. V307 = 0.15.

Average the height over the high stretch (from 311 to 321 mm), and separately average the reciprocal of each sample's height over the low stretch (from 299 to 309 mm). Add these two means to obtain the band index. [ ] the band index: 242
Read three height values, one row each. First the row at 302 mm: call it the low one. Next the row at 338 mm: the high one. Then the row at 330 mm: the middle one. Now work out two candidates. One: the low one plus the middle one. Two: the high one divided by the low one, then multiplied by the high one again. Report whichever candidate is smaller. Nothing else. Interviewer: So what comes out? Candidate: 313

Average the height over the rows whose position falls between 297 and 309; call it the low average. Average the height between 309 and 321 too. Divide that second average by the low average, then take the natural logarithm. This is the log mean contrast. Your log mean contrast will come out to -0.022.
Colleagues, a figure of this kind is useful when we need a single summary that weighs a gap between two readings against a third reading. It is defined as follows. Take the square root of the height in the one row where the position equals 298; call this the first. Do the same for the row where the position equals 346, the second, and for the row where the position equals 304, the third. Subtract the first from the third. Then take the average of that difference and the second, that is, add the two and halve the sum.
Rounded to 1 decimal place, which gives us 7.9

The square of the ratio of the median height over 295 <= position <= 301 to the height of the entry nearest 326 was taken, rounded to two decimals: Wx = 1.08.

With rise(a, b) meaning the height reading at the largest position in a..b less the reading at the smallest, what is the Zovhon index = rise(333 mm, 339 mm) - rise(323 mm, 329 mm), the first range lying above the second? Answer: -33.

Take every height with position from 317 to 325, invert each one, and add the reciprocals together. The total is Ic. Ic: 0.0164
